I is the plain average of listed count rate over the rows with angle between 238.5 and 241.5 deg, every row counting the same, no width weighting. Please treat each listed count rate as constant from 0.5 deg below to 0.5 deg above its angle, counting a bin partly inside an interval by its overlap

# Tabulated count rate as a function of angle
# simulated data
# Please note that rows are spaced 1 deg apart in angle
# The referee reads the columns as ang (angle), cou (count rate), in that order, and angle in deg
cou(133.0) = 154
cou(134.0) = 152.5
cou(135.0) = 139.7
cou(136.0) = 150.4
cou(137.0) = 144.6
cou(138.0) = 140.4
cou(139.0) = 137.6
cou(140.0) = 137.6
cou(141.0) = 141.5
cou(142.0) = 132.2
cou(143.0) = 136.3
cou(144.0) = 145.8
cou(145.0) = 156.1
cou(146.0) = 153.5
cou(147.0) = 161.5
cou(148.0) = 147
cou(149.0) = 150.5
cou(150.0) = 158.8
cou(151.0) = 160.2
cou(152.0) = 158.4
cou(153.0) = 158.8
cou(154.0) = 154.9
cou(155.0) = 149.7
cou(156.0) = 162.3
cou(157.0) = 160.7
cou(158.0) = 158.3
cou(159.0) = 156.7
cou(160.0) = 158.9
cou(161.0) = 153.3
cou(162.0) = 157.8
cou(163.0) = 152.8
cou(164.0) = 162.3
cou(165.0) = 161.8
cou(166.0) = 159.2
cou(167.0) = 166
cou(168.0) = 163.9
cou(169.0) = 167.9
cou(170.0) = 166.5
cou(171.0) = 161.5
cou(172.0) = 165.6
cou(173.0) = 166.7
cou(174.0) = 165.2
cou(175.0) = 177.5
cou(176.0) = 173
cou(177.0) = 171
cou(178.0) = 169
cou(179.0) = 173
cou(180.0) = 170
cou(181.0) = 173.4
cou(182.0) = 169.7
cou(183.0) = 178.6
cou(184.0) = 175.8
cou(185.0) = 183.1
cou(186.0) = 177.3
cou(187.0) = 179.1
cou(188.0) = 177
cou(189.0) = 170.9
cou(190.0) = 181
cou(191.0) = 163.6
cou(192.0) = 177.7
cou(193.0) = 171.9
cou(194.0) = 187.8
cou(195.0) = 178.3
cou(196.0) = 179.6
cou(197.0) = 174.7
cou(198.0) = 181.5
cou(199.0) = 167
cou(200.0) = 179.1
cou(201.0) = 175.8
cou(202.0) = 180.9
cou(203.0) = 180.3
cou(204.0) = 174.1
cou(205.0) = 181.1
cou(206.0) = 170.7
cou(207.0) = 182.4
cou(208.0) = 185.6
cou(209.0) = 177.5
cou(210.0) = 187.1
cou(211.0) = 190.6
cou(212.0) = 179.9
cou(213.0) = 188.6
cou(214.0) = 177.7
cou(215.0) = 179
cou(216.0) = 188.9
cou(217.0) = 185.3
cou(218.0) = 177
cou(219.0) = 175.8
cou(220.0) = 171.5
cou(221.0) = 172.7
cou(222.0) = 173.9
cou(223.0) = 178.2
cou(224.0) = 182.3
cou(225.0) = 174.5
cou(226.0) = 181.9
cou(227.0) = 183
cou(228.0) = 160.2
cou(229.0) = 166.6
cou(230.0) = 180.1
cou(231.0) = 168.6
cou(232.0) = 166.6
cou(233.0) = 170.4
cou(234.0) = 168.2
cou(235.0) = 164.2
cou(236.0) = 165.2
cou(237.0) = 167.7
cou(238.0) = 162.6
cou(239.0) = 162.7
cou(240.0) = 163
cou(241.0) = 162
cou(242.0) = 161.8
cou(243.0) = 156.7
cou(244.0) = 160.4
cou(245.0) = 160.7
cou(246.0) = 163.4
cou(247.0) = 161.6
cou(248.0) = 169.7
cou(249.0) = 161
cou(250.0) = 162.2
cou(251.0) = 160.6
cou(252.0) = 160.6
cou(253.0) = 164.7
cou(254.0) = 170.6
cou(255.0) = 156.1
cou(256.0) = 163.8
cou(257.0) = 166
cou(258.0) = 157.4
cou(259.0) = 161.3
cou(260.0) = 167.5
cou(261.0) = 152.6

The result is 163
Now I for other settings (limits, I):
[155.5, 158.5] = 160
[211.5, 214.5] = 182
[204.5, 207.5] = 178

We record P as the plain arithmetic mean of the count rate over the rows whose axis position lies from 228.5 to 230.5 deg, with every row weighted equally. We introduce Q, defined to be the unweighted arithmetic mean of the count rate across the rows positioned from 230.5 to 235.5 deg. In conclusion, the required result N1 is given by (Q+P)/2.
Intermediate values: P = 173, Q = 168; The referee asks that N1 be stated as 170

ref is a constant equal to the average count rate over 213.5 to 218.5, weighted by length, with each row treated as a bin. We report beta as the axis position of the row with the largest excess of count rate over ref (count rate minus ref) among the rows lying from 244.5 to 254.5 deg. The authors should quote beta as 254.0 deg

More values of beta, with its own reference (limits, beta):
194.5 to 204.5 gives 198.0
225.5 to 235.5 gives 227.0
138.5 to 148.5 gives 147.0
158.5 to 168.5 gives 167.0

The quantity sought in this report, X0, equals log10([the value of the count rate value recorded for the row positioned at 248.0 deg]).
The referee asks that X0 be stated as 2.23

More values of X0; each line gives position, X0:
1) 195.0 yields 2.25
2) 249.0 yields 2.21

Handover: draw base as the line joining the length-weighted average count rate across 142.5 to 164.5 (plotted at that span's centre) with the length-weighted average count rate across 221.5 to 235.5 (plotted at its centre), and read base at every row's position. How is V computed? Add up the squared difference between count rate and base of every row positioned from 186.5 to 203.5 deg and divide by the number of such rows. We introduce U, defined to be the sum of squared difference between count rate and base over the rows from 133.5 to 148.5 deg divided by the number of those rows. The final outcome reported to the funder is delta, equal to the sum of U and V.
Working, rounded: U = 112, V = 173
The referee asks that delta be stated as 285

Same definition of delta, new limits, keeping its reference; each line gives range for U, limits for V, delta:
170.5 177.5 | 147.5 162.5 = 114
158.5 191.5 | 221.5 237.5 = 162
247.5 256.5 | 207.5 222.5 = 416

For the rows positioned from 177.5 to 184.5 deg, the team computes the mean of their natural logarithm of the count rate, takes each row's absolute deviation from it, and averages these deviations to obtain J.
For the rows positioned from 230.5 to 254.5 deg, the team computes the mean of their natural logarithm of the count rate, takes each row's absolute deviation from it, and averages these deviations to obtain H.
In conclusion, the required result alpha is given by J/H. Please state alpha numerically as 0.9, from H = 0.018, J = 0.016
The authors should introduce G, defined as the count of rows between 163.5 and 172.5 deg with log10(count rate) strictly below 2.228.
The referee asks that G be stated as 9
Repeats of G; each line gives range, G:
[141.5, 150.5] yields 9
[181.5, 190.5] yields 0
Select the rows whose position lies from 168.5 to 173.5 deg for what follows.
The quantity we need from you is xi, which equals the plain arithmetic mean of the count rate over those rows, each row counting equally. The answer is 166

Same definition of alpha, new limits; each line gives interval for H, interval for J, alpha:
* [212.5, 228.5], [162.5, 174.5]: 0.7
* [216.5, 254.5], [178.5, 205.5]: 0.6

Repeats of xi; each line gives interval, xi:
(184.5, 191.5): 176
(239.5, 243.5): 161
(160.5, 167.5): 159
